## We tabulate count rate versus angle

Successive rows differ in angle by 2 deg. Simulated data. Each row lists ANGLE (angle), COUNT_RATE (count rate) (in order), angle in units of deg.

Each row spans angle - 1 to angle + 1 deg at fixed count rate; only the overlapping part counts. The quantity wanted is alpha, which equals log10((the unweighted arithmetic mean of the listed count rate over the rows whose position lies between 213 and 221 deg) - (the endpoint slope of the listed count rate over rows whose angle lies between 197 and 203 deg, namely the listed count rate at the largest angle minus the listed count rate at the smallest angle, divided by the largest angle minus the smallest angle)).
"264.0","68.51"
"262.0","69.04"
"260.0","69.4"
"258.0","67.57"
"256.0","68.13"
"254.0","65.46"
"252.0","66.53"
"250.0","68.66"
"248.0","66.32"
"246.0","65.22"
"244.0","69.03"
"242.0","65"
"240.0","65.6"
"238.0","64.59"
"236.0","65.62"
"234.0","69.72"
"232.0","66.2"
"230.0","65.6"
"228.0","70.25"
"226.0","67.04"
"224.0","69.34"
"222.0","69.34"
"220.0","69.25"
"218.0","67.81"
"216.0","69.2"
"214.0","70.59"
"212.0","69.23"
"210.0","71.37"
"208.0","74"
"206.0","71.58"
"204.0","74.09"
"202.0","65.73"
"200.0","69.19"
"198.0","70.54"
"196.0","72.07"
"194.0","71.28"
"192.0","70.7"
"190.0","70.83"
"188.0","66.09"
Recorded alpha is 1.85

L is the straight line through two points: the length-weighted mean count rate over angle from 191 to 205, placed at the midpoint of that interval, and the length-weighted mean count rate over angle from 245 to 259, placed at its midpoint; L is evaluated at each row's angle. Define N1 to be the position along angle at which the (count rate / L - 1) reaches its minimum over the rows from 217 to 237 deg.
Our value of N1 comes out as 230.0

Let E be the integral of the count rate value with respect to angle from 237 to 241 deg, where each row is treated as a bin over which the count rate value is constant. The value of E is 260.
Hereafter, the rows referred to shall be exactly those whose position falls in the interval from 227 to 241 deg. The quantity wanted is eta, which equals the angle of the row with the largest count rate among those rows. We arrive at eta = 228.0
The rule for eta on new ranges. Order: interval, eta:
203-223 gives 204.0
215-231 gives 228.0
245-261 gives 260.0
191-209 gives 204.0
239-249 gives 244.0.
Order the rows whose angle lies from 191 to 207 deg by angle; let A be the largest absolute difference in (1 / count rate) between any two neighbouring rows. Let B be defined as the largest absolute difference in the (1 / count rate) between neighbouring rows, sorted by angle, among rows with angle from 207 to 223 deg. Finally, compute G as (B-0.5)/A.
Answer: -291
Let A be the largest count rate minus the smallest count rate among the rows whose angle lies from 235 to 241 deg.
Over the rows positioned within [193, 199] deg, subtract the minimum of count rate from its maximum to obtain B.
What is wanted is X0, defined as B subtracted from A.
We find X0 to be -0.5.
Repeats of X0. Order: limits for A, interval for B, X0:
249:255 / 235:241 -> 2.2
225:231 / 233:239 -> -0.5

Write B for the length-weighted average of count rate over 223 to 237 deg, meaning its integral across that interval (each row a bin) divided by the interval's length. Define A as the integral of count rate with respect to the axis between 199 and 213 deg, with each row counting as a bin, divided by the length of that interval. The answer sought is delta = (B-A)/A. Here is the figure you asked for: -0.04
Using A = 70.7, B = 67.7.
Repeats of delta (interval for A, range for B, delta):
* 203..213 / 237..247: -0.09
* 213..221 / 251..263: -0.02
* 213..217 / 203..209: 0.05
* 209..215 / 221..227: -0.03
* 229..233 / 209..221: 0.06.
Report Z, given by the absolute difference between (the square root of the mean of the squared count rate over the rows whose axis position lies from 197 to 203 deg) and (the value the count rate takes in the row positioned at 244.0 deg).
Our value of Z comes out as 0.5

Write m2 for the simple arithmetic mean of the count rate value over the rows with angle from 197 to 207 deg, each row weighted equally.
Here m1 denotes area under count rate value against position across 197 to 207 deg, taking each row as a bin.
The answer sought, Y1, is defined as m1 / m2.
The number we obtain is 10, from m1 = 702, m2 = 70.2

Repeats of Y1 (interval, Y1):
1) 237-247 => 10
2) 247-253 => 6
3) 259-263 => 4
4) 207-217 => 10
